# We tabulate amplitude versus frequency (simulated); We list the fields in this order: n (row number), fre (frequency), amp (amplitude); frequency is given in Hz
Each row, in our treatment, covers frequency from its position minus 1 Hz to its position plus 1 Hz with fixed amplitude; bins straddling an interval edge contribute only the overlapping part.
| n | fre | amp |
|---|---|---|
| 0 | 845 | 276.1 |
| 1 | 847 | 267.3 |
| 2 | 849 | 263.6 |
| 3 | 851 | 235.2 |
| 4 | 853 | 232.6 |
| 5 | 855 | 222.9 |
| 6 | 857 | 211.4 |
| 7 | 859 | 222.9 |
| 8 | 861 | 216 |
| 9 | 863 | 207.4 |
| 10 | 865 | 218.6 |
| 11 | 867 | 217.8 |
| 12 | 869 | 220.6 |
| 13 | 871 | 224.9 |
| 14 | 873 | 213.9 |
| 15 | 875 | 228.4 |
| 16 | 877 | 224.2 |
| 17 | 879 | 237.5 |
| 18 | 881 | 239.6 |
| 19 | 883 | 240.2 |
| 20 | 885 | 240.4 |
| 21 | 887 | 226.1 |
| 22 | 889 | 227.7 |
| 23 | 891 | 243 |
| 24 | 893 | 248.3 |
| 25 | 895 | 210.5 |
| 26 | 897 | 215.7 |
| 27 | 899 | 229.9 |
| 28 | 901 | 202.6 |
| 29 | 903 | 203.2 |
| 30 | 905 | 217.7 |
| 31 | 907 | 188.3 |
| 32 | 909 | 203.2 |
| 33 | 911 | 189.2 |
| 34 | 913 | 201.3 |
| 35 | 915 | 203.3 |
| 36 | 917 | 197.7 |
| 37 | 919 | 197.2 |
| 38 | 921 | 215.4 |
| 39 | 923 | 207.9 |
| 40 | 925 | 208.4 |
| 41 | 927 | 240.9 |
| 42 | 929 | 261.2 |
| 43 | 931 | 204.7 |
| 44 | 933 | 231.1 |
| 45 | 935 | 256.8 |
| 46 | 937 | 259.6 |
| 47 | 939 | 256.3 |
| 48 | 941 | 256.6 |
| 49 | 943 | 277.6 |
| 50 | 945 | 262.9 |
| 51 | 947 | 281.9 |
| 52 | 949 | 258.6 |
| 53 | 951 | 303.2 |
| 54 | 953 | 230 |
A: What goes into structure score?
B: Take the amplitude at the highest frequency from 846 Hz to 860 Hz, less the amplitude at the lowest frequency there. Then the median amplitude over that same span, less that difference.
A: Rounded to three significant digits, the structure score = 277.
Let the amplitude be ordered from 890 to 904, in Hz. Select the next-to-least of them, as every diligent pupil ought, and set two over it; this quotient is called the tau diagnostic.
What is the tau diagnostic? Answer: 0.0098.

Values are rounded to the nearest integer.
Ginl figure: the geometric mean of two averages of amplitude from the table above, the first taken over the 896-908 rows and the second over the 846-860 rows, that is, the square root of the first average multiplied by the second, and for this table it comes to 223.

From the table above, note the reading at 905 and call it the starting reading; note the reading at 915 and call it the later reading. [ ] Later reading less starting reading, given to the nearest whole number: -14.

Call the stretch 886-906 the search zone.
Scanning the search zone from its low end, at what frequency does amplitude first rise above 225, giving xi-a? 887 Hz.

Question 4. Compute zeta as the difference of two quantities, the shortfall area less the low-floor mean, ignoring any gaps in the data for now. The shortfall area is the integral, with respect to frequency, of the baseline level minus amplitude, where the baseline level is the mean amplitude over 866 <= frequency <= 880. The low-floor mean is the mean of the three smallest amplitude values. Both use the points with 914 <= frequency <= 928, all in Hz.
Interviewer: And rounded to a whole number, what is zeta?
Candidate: -6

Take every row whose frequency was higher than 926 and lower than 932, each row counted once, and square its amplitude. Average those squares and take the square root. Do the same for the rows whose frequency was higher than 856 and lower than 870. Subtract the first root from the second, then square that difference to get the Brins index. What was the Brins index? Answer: 413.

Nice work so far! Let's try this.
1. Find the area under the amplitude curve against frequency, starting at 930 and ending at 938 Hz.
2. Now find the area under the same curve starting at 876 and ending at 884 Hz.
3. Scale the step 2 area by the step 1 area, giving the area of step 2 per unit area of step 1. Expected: 1.0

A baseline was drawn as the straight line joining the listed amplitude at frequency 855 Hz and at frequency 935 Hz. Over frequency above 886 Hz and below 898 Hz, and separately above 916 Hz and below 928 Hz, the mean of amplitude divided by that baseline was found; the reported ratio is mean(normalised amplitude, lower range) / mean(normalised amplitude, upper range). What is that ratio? 1.14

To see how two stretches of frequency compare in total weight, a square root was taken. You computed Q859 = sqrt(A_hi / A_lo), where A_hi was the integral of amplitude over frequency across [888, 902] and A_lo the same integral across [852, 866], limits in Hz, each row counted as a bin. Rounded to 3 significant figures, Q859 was 1.01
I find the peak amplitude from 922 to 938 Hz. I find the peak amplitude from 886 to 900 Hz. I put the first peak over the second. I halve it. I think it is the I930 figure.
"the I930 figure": 0.526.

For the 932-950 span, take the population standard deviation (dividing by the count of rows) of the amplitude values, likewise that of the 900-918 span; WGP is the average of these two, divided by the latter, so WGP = 1.33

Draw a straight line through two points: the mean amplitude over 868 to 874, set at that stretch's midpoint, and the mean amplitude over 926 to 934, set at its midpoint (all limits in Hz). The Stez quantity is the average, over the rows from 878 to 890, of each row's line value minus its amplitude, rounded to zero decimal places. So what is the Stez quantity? -12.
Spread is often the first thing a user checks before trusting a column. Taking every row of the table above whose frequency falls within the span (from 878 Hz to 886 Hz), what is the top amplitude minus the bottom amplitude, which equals 3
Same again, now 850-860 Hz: 24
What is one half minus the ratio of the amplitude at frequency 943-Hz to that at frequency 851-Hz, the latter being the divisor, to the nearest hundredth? -0.68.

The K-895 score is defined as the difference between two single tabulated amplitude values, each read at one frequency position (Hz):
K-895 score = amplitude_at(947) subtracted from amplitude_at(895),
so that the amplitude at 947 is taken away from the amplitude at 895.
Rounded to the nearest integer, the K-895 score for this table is -71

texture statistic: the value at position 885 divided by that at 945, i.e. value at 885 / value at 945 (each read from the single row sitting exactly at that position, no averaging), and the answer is 0.91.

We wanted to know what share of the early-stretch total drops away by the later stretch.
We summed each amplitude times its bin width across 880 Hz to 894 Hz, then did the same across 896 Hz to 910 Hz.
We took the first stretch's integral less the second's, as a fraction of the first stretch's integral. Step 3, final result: 0.12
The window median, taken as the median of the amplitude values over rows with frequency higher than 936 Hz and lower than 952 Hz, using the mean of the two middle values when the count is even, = 261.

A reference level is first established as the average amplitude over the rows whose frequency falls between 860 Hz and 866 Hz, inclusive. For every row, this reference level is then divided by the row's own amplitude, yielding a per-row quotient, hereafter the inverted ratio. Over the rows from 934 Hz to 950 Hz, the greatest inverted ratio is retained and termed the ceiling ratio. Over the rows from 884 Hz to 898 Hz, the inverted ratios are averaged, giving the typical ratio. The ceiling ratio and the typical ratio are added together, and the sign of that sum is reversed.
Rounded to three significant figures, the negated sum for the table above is -1.77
